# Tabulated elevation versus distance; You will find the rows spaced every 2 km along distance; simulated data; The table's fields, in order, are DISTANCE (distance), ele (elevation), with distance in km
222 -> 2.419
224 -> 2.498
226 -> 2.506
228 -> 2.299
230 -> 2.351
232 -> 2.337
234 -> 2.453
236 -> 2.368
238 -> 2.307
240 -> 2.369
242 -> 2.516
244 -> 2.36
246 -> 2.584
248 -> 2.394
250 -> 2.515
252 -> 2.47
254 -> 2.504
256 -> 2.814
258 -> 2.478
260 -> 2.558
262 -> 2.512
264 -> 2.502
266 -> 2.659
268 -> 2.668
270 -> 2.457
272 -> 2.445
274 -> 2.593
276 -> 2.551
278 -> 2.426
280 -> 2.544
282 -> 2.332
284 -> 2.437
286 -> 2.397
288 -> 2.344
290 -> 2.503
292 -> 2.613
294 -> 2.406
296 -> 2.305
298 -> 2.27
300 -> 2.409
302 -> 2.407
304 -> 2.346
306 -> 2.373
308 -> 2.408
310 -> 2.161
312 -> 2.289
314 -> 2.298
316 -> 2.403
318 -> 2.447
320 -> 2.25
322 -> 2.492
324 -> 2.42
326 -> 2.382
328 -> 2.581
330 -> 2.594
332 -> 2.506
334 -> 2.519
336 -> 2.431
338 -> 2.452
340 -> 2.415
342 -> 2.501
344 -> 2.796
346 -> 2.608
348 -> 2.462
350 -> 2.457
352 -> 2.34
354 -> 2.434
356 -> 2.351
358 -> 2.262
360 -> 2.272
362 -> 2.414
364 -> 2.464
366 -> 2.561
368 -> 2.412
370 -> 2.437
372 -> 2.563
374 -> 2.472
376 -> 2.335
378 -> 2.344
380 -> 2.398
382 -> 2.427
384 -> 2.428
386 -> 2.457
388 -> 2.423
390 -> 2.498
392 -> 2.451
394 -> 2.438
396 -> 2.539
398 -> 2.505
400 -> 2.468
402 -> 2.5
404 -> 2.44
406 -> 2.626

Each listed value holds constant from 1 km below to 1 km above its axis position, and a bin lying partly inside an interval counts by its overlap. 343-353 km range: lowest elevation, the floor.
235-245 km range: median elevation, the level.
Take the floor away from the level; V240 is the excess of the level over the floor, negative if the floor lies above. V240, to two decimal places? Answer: 0.03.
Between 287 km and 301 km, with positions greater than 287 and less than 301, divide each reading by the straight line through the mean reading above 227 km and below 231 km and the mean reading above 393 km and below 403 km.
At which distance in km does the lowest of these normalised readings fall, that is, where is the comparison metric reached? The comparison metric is 298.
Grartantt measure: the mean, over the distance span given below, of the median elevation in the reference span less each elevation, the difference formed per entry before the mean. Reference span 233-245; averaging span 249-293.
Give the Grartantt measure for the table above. -0.15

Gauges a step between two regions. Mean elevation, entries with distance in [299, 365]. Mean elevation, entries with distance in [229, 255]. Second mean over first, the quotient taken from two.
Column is 1.00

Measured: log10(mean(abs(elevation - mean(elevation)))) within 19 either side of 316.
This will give -1.07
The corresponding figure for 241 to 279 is -1.11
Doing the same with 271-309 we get -1.13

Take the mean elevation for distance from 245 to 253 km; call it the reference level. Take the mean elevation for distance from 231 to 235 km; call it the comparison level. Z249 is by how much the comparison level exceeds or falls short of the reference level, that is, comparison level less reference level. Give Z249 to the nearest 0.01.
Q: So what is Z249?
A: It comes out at -0.10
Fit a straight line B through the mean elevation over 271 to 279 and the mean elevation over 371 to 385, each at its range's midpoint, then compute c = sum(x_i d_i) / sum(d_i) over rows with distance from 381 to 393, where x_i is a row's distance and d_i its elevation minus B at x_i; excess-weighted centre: 388.9 km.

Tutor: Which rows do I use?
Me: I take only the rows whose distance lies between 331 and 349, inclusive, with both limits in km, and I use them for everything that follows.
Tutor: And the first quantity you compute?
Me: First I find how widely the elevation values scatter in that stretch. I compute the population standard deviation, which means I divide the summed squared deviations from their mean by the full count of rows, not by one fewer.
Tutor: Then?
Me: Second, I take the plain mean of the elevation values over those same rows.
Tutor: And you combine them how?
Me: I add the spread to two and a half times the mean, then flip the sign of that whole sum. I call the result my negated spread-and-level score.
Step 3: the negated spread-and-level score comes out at -6.41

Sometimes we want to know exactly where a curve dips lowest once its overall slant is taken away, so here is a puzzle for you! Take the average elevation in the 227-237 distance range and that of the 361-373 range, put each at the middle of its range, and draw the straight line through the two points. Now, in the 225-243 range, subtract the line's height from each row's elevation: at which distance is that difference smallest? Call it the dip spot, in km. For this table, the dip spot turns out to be 238 km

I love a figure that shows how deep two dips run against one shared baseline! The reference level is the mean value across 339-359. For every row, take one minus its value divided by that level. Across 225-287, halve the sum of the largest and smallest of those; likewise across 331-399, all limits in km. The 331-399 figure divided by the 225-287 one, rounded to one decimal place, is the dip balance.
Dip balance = 0.7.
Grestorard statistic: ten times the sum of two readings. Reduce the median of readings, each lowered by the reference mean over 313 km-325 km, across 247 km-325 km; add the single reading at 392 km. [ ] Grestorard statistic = 25.0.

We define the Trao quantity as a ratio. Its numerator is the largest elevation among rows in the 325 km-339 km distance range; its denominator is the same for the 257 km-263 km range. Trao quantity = 1.01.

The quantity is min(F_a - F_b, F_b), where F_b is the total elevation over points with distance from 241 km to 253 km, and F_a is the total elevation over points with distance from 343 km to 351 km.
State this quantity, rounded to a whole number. -5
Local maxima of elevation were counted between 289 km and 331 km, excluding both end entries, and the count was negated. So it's -5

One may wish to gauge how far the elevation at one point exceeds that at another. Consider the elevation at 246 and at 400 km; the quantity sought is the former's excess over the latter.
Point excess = 0.12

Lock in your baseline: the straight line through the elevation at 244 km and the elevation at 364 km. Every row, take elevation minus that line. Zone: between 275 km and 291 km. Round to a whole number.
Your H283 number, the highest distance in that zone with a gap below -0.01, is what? 288 km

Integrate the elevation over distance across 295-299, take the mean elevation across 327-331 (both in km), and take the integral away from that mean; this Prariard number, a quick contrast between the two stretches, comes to -6.6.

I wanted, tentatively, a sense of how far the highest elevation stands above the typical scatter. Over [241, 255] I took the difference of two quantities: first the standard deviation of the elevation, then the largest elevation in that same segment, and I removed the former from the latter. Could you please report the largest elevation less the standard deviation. 2.51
